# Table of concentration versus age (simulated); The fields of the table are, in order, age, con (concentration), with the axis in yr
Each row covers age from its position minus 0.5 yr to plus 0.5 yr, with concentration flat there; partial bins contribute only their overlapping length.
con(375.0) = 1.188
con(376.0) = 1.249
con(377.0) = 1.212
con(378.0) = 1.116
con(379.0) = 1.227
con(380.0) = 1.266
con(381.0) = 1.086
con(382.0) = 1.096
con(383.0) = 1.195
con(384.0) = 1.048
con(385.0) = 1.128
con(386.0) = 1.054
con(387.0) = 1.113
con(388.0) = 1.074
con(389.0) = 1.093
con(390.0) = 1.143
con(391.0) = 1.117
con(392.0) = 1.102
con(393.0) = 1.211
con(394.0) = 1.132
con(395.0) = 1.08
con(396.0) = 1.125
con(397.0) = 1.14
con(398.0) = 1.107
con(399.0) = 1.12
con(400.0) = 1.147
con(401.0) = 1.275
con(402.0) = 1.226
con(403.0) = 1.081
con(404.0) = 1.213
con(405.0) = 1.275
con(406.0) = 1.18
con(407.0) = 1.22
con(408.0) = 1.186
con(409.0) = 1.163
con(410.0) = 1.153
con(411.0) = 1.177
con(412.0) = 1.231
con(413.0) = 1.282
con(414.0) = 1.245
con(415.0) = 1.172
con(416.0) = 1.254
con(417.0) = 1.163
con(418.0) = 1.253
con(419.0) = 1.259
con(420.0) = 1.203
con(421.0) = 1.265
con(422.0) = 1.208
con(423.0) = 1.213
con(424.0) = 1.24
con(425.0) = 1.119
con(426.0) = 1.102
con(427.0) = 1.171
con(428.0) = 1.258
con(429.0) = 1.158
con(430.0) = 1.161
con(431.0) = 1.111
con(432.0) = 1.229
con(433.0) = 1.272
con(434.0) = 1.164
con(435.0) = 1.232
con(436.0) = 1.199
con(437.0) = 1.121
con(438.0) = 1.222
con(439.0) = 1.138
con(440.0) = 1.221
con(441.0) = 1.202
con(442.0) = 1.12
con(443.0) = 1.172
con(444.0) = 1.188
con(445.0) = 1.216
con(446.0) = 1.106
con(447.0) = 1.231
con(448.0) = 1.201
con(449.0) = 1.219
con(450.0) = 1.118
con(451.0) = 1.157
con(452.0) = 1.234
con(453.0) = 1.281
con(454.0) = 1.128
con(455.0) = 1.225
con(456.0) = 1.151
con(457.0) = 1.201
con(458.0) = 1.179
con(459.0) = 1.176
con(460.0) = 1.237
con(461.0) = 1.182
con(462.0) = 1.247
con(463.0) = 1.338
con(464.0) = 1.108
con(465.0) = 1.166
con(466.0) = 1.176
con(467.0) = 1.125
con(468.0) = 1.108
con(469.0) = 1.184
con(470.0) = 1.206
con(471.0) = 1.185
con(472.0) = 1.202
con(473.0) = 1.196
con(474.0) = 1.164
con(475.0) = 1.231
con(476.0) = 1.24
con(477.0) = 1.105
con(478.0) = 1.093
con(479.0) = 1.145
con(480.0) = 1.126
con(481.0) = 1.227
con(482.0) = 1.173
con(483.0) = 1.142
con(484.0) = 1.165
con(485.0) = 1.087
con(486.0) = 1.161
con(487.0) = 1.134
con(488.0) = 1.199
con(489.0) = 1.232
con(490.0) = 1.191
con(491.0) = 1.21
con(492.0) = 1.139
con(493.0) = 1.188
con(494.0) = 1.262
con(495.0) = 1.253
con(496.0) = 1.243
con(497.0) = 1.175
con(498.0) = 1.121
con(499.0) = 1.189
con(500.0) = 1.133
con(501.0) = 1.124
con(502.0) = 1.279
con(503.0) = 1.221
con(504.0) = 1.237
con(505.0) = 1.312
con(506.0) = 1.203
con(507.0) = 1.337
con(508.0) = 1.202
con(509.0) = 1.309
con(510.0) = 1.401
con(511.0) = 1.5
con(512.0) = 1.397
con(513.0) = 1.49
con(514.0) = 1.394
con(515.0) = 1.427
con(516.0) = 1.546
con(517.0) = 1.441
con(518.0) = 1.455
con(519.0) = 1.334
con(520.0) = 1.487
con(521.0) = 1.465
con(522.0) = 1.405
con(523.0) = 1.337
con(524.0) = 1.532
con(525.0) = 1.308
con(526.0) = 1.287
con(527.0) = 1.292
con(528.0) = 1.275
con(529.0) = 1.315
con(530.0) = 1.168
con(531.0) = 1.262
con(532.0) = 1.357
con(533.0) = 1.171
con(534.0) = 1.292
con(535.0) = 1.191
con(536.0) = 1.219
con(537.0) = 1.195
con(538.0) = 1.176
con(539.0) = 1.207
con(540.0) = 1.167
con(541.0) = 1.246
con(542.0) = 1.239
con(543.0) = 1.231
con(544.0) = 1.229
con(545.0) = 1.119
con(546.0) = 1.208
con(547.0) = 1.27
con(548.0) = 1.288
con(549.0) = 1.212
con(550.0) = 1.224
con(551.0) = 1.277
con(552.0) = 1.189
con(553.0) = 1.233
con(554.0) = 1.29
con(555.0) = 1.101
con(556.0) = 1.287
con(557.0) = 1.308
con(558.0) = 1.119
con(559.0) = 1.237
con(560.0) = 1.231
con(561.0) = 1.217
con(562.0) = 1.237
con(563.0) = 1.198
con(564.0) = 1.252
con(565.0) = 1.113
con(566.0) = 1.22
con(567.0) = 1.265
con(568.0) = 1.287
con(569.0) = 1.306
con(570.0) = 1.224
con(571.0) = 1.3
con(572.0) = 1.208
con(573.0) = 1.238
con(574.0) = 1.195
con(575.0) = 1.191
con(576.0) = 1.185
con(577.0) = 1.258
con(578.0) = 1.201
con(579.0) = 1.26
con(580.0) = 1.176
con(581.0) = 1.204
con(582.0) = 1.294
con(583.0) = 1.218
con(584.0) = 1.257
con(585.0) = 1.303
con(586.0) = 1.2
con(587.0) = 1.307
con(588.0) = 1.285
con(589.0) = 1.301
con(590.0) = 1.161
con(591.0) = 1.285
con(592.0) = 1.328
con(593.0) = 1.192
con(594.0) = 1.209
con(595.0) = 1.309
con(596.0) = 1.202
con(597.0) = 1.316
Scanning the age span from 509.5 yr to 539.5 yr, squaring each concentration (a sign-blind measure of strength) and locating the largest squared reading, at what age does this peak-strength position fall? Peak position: 516.0 yr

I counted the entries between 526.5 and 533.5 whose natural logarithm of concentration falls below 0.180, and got 2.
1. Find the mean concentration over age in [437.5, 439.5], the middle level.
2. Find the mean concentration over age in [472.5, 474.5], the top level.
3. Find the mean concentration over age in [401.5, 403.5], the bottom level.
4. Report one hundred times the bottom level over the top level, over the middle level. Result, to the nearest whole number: 83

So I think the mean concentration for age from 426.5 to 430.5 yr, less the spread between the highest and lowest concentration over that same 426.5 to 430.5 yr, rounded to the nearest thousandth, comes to 1.087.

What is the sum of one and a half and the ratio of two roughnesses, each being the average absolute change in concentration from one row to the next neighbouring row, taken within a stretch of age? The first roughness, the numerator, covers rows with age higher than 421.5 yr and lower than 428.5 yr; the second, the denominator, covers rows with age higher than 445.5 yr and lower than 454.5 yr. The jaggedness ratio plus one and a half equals 2.2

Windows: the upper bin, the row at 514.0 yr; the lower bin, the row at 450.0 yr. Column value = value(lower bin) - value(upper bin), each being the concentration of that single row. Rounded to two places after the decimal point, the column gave -0.28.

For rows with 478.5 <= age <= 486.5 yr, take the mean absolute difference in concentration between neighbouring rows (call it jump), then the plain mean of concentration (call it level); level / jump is 21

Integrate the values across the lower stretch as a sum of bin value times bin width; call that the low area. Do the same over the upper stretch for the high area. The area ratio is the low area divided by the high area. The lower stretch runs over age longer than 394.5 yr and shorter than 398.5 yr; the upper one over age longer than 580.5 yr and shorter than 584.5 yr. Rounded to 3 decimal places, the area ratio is 0.895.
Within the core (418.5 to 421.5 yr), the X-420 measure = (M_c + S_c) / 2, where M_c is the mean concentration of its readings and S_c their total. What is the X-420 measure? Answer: 2.48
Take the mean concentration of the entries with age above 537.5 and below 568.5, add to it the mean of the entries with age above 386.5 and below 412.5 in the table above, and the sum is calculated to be 2.38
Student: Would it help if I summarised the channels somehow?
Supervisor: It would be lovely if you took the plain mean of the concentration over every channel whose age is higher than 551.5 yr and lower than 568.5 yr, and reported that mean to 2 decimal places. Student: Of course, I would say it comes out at 1.22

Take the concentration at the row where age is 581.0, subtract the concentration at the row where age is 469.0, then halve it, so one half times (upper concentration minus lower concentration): 0.010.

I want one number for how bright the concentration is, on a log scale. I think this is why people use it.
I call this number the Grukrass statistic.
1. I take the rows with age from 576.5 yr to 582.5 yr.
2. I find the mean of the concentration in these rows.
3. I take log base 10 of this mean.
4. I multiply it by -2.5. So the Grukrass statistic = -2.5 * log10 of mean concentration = -0.227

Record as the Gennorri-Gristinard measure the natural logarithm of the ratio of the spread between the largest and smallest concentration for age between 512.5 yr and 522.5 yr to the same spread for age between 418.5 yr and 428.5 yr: 0.26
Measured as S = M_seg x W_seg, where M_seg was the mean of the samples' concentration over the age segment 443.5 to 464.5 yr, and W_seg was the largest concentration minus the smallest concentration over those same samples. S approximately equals 0.278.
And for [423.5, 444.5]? 0.201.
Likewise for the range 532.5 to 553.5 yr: 0.211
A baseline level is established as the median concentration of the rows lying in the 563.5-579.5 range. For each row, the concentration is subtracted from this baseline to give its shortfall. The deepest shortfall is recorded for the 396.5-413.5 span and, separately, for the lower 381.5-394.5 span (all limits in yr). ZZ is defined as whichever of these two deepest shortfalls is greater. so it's 0.183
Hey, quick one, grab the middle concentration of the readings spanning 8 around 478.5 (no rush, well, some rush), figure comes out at 1.16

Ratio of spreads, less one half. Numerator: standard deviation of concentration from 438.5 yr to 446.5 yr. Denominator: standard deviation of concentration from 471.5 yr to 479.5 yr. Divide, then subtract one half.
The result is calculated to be 0.31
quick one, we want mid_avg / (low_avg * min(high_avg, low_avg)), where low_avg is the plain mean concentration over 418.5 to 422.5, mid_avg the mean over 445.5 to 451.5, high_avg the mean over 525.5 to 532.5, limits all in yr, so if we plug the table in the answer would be 0.77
